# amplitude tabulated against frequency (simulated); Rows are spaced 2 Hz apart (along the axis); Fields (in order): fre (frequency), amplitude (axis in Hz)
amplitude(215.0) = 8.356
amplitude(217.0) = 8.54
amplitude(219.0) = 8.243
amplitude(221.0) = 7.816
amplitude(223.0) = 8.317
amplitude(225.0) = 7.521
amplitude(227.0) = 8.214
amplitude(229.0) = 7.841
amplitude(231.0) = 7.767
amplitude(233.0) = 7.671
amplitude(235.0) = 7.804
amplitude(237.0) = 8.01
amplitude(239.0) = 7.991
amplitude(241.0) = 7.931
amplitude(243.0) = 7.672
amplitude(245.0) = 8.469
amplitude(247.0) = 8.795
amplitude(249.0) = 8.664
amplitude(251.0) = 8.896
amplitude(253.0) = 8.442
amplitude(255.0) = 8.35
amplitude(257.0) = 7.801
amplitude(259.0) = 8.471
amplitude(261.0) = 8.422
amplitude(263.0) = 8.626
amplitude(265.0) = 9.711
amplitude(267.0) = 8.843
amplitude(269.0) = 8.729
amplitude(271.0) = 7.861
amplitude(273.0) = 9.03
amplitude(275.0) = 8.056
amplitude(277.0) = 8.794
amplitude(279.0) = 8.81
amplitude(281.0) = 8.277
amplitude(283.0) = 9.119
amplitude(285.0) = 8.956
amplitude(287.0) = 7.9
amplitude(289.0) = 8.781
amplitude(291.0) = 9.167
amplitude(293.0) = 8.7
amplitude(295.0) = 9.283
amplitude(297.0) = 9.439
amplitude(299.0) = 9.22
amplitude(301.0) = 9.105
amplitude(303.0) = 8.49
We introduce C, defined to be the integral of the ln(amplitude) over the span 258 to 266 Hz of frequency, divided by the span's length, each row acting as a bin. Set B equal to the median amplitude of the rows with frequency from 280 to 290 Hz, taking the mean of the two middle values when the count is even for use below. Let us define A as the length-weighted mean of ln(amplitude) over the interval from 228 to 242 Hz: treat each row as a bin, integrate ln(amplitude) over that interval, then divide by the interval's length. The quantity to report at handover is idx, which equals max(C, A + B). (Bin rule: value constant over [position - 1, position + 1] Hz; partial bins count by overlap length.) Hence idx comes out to 10.84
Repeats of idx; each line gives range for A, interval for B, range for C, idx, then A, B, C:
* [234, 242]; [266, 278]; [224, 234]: 10.83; 2.07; 8.76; 2.05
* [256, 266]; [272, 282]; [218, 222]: 10.94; 2.15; 8.79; 2.08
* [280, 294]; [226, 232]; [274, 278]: 10.00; 2.16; 7.84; 2.13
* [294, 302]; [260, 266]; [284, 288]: 10.85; 2.23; 8.63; 2.13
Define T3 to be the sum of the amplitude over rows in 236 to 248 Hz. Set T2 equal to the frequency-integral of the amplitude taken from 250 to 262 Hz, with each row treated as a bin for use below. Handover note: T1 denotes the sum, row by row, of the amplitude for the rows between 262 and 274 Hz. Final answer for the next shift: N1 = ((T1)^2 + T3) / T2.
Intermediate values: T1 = 52.8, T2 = 101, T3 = 48.9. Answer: 28.2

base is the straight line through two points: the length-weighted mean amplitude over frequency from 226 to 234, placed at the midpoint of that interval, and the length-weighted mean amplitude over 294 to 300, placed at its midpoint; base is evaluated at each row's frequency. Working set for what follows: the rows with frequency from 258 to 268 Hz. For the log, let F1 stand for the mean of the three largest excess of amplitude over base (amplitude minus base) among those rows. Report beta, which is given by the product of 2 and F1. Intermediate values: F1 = 0.43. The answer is 0.9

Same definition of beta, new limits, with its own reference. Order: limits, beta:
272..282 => 0.0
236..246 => 0.1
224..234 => 0.2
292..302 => 0.0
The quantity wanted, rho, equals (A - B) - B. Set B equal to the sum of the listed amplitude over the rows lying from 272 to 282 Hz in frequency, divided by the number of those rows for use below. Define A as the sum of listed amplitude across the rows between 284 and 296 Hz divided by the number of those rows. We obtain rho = -8.4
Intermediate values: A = 8.80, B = 8.59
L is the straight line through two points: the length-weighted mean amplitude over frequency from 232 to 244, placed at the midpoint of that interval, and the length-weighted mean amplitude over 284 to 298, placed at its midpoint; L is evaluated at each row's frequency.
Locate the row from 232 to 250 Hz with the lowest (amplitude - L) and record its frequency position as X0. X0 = 243.0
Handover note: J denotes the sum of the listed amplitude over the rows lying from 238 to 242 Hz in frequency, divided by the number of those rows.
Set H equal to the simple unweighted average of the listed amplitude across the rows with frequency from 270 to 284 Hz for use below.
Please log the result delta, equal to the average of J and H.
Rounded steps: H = 8.56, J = 8.0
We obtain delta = 8.26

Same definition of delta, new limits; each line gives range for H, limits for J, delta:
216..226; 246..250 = 8.41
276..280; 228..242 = 8.33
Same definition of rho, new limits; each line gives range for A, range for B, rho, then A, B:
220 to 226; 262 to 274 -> -9.7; 7.88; 8.80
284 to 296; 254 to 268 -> -8.4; 8.80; 8.60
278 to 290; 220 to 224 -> -7.5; 8.64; 8.07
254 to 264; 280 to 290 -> -8.9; 8.33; 8.61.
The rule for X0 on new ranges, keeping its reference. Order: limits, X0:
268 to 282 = 271.0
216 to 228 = 225.0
